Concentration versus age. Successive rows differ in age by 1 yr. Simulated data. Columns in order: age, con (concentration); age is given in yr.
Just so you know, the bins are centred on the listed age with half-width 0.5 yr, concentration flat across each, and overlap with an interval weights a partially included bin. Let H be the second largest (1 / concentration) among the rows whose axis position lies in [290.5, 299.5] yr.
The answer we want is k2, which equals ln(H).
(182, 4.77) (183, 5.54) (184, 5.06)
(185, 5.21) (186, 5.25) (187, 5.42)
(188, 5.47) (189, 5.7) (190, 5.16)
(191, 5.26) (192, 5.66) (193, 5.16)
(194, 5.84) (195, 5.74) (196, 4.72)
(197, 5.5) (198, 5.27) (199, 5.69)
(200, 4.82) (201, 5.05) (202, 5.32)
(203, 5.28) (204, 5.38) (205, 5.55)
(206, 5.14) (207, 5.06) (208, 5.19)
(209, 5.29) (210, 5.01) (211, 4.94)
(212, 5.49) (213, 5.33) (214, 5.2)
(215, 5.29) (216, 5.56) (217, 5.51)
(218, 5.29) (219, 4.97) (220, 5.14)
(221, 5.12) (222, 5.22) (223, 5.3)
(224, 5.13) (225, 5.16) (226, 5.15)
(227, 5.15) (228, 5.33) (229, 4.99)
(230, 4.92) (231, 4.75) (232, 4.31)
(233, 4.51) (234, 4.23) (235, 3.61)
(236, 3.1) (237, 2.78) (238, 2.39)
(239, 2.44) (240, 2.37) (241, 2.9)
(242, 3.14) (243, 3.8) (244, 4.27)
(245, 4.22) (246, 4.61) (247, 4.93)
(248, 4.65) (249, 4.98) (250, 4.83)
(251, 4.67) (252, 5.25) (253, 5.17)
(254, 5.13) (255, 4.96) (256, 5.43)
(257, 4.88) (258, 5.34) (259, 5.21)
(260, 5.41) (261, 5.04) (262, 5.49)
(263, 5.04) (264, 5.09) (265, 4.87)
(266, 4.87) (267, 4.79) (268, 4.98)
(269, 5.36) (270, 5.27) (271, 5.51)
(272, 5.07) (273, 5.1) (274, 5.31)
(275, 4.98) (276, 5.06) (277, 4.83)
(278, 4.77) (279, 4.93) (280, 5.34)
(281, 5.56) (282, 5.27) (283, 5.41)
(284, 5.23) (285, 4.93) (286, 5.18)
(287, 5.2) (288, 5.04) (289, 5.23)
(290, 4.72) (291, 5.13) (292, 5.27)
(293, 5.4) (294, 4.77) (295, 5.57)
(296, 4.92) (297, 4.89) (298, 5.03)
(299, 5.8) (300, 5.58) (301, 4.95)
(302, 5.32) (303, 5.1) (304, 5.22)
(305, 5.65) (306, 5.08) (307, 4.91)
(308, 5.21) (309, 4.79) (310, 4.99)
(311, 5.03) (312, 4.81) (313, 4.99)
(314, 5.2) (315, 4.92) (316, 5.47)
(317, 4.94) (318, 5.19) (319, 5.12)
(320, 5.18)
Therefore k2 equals -1.59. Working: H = 0.204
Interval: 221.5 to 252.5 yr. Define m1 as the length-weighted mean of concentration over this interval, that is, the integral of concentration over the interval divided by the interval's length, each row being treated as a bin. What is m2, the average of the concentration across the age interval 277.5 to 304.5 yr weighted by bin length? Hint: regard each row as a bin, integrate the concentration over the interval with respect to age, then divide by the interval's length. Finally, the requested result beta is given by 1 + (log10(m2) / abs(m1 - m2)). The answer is 2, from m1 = 4.29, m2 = 5.18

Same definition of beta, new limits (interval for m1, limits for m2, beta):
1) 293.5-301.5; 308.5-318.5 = 6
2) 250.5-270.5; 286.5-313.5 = 35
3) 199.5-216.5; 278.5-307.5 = 21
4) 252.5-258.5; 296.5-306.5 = 8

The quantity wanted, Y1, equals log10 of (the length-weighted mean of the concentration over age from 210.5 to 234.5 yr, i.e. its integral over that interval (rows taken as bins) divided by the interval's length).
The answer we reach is 0.706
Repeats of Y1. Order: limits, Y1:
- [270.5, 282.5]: 0.711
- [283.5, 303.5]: 0.713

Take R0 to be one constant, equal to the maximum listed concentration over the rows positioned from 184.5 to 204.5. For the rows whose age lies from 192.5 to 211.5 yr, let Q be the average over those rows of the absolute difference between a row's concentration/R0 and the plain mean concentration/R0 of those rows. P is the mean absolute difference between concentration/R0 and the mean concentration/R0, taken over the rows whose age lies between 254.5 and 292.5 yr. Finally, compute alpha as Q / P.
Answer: 1.3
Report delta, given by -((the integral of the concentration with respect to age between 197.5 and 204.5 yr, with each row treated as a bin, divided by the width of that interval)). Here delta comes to -5.26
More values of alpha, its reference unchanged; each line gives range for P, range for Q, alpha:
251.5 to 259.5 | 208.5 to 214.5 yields 1.2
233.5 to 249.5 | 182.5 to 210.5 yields 0.3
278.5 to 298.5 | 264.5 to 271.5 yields 1.2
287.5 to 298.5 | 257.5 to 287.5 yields 0.9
